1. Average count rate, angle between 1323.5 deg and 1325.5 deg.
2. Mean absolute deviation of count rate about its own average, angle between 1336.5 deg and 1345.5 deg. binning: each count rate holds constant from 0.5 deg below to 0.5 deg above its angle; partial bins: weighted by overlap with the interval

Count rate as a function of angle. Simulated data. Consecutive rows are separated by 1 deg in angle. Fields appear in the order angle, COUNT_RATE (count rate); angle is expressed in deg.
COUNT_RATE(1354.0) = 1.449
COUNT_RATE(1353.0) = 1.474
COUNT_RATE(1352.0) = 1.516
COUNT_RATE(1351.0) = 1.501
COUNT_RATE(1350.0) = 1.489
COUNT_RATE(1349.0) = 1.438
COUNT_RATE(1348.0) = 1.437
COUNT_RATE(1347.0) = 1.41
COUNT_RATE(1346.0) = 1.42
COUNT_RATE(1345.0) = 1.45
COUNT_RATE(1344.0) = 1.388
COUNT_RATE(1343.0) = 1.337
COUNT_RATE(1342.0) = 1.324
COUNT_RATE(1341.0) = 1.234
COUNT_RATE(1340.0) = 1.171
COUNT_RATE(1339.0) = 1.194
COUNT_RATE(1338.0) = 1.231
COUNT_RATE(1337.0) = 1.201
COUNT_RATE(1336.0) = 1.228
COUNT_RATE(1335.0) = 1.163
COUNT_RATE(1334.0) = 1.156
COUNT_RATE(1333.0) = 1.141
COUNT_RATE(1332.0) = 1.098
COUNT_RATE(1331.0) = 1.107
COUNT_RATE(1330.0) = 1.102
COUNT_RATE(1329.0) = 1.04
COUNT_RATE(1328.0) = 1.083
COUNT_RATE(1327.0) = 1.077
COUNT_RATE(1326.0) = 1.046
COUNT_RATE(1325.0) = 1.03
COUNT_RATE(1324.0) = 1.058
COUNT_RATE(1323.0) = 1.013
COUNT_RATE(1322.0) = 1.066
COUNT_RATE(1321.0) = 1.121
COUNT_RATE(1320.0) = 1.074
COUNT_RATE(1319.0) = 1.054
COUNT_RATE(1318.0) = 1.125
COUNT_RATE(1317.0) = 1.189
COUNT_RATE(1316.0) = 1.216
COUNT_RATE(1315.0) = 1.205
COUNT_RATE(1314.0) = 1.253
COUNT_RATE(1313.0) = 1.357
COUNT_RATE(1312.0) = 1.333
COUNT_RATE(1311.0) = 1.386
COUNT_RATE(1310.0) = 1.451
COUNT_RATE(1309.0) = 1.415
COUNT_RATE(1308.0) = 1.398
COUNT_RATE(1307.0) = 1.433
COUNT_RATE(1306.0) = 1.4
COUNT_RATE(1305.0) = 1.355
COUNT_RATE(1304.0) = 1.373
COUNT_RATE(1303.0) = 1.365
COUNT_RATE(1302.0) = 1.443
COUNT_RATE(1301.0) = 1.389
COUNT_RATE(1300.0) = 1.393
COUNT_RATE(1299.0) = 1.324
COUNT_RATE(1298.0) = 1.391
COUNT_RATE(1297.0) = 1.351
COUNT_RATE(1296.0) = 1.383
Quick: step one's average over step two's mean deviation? 13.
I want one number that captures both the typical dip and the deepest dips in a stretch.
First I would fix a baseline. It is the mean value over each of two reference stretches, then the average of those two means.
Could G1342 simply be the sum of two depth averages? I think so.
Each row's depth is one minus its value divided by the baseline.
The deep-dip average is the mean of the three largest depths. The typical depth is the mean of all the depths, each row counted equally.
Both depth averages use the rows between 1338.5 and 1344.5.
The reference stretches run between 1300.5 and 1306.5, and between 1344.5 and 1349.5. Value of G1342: 0.24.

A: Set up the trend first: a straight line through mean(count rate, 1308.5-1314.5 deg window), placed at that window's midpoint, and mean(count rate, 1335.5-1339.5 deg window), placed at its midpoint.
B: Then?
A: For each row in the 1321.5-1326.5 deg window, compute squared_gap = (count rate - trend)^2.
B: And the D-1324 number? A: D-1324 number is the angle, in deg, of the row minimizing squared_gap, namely 1324.0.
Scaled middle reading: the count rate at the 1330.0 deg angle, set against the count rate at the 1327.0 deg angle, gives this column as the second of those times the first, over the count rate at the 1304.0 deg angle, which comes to 0.86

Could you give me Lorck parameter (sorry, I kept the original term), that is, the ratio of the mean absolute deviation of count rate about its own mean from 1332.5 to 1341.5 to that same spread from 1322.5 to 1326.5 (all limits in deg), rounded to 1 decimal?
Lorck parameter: 1.9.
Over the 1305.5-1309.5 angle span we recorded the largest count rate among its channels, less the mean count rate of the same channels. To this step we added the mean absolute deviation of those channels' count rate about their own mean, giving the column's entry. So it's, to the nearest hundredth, 0.03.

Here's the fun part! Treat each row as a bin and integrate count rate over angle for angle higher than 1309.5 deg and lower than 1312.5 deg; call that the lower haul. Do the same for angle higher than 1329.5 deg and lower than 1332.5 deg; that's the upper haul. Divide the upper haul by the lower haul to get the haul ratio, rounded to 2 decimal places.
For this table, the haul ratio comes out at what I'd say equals 0.79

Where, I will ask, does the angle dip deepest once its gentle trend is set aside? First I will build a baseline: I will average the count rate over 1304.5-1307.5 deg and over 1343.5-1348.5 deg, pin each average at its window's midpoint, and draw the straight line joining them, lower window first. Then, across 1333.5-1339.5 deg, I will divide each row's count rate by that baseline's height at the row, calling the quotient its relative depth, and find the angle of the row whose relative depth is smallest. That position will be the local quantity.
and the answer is 1334.0 deg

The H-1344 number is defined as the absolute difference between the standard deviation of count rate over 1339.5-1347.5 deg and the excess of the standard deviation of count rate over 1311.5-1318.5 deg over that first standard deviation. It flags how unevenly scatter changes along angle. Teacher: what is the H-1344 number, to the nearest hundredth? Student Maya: 0.11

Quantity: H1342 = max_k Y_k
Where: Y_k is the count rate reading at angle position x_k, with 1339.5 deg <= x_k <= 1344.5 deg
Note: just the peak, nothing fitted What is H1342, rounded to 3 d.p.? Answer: 1.388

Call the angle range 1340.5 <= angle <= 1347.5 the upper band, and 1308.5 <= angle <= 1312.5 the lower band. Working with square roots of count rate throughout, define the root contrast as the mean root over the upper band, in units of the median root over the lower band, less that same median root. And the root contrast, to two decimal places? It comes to -0.20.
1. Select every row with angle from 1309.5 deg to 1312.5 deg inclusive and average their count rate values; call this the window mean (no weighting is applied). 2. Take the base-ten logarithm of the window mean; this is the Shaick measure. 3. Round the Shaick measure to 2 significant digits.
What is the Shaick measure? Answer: 0.14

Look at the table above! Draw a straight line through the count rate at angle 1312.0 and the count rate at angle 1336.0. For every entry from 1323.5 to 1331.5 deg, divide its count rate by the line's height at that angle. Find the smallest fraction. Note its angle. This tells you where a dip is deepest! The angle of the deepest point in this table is 1325.0 deg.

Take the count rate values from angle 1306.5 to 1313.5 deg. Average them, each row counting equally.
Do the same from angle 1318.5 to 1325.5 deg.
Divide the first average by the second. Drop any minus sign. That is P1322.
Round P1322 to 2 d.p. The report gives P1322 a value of 1.32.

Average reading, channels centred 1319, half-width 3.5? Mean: 1.12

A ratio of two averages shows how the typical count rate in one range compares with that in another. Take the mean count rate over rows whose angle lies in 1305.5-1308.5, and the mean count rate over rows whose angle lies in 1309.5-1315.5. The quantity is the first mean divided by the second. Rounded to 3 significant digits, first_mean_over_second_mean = 1.06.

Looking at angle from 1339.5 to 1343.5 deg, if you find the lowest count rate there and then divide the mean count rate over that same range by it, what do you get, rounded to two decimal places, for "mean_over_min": 1.08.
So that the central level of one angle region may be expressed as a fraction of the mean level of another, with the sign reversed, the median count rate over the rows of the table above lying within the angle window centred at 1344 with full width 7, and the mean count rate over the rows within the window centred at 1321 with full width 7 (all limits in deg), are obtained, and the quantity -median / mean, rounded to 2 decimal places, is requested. -1.29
